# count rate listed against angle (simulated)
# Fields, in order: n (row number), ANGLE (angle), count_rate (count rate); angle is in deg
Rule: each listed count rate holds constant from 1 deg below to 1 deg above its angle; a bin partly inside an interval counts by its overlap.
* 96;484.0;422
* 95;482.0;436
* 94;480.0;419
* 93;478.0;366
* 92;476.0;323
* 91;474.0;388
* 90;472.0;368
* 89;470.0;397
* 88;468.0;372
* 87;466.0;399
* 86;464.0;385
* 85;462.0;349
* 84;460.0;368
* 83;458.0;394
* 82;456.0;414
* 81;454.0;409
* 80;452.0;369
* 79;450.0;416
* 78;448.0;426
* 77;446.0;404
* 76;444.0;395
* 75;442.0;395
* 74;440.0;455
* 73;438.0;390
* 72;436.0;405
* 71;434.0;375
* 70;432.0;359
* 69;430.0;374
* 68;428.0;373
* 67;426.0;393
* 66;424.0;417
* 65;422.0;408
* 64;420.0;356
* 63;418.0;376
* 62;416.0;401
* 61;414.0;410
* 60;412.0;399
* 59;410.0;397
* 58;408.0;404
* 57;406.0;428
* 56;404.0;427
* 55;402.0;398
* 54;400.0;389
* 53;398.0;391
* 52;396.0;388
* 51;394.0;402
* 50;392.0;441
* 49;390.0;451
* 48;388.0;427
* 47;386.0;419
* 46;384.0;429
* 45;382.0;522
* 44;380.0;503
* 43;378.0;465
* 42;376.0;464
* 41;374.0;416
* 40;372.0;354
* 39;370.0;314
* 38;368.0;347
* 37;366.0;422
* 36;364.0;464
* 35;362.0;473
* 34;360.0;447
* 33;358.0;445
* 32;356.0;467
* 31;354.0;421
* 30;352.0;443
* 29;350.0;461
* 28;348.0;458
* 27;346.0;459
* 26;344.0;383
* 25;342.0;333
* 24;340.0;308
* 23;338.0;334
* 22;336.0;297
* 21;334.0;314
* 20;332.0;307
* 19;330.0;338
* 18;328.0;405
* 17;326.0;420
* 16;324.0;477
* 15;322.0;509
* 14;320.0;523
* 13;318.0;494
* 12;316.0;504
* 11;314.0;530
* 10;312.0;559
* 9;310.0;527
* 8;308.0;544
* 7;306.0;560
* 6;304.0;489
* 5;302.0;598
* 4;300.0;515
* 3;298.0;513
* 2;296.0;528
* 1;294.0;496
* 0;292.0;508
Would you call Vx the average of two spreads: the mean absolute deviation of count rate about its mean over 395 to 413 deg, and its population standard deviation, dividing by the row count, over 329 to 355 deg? 37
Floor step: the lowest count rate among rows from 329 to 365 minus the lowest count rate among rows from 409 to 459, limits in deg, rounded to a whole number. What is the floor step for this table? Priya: -59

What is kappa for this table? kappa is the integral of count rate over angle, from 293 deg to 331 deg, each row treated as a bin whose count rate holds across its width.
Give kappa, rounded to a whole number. 19058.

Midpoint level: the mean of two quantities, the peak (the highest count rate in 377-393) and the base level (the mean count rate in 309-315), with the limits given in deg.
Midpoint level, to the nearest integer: 530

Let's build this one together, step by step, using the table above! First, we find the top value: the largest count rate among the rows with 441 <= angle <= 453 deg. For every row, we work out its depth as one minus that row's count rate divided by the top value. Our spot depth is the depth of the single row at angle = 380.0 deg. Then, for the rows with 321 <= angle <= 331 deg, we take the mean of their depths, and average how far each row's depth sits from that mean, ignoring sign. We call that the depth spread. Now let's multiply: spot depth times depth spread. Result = -0.021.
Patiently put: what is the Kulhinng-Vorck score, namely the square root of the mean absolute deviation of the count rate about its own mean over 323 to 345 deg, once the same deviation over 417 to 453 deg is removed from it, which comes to 5.26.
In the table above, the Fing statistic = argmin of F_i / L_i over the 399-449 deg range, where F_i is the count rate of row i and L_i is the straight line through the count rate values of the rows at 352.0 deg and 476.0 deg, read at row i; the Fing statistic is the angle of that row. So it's 420.0 deg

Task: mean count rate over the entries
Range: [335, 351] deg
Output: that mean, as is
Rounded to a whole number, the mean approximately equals 379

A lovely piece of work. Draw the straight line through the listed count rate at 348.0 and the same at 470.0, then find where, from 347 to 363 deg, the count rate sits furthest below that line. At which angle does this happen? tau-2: 354.0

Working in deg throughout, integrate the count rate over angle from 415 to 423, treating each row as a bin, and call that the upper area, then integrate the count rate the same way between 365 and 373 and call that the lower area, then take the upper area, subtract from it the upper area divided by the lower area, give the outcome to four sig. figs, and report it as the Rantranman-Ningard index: 3081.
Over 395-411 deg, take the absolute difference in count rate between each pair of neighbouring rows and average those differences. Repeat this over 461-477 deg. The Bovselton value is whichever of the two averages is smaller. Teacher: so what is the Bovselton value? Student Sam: 11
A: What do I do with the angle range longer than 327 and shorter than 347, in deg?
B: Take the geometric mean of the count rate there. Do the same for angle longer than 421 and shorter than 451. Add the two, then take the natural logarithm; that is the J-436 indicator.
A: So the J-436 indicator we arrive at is 6.61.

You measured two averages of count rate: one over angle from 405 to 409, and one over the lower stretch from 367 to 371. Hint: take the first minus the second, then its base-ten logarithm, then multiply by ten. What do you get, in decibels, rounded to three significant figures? 19.3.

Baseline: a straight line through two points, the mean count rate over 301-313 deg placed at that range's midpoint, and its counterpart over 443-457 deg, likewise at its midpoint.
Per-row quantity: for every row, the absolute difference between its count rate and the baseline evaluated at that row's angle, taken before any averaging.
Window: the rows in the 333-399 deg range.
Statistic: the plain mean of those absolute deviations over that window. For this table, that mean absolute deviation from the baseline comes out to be 79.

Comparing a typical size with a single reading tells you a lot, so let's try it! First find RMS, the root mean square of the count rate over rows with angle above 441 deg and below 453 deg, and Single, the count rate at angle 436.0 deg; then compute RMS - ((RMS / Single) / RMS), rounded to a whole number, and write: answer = 401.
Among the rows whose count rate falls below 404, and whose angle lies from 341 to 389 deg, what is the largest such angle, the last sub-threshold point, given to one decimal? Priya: 372.0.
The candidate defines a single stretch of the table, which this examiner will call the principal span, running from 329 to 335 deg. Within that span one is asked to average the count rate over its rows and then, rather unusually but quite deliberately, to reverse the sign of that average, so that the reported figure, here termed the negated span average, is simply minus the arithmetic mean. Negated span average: -320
